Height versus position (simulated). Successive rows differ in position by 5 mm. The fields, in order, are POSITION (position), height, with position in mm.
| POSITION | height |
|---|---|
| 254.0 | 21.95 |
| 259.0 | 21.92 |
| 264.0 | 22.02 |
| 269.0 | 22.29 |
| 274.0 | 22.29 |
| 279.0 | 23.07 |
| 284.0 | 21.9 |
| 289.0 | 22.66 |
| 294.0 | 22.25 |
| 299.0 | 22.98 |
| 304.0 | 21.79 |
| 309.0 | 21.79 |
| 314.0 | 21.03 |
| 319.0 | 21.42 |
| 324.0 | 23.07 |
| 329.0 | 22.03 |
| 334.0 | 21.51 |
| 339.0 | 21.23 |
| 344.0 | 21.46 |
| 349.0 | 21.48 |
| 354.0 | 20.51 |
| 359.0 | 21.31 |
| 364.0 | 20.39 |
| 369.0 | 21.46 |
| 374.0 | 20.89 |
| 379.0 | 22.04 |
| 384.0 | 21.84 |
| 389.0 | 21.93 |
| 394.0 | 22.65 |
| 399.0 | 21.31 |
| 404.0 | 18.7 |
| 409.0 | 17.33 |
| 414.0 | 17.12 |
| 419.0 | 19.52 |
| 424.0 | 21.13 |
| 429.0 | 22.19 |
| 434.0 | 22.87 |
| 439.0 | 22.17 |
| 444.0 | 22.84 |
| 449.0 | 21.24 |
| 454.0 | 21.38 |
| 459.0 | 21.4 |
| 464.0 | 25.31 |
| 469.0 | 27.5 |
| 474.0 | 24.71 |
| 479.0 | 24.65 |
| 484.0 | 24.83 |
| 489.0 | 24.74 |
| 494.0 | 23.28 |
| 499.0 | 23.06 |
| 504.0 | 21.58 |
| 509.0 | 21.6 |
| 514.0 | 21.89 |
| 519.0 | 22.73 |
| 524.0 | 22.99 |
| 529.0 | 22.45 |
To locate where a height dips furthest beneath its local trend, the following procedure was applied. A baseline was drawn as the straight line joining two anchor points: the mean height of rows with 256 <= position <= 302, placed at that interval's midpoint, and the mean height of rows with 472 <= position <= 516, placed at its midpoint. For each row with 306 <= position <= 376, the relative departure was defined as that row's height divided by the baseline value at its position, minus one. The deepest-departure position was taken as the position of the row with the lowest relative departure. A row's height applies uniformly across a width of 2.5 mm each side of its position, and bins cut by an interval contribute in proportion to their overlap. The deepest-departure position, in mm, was 364.0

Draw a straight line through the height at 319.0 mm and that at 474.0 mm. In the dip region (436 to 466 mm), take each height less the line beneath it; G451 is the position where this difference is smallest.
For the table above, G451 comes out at 459.0 mm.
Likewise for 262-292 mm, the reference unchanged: 284.0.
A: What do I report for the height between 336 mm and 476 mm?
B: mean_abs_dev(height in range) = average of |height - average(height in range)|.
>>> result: 1.34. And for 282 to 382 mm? 0.56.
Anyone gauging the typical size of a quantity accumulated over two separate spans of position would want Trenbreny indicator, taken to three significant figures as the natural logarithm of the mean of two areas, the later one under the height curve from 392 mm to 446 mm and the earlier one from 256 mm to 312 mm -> 7.07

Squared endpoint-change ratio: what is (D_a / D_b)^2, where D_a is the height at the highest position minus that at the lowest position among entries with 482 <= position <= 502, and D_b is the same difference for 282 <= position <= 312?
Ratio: 259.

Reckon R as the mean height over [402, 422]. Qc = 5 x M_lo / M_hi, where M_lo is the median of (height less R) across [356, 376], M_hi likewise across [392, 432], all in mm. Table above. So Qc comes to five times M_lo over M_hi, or 6.8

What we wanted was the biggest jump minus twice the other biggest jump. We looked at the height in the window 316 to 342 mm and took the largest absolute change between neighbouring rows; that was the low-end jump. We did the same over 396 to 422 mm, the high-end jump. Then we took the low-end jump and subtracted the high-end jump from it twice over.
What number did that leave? -3.6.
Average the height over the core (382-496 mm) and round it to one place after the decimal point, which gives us 22.2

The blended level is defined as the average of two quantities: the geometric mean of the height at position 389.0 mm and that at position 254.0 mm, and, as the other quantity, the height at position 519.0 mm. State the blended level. 22.3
